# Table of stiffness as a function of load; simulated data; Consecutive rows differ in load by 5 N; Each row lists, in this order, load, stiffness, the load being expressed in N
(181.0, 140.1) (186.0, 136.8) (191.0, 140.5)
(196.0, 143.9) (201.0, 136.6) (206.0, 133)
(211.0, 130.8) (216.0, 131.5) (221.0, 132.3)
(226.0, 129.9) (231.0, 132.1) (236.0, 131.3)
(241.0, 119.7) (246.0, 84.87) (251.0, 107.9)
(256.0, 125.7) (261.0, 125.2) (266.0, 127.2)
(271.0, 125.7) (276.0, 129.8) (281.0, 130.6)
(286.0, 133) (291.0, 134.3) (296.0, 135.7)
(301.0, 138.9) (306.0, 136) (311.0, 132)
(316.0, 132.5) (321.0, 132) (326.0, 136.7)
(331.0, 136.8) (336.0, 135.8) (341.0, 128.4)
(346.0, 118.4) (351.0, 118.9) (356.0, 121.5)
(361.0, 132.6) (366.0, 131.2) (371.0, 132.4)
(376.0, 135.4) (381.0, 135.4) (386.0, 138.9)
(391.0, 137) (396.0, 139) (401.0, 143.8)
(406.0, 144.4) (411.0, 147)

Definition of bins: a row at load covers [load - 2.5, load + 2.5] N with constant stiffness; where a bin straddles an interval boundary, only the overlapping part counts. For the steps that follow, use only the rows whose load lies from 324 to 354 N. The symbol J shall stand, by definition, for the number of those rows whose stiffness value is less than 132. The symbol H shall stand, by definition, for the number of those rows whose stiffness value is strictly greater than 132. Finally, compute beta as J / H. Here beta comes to 1.0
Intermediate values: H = 3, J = 3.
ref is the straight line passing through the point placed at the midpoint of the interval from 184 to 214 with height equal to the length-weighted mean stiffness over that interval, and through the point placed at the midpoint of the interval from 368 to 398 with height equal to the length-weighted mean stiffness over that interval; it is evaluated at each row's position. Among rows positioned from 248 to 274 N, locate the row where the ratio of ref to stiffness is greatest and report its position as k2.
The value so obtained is 251.0 N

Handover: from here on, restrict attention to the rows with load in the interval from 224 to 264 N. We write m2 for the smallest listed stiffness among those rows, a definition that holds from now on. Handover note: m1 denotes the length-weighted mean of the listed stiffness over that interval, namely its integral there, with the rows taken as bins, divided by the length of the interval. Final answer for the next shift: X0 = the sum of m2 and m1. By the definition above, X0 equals 204.4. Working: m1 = 120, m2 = 84.87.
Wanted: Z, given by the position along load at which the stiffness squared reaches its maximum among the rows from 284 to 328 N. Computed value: 301.0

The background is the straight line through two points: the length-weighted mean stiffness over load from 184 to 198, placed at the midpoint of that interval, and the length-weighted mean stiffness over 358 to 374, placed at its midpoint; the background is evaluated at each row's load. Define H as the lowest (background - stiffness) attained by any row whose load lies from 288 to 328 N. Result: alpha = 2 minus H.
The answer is 5.9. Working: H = -4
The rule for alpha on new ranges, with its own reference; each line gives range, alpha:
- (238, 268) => -7.5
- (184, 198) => 5.7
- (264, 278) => -4.4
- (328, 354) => 5.2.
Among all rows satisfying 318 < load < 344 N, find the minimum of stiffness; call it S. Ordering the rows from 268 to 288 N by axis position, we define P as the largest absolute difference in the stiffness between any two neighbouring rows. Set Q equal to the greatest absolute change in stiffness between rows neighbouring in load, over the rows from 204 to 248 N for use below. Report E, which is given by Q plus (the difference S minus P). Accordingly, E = 159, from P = 4.1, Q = 35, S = 128.4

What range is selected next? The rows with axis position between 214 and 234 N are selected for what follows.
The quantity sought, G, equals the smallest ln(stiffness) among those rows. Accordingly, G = 4.87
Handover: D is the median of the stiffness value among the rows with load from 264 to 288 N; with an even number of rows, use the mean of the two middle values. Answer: 130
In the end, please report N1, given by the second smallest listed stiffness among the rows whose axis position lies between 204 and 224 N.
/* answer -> 131.5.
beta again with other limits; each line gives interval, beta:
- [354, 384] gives 0.5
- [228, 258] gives 5.0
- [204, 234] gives 1.0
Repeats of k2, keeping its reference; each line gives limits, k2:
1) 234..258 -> 246.0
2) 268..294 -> 271.0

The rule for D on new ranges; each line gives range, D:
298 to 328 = 134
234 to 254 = 114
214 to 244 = 131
